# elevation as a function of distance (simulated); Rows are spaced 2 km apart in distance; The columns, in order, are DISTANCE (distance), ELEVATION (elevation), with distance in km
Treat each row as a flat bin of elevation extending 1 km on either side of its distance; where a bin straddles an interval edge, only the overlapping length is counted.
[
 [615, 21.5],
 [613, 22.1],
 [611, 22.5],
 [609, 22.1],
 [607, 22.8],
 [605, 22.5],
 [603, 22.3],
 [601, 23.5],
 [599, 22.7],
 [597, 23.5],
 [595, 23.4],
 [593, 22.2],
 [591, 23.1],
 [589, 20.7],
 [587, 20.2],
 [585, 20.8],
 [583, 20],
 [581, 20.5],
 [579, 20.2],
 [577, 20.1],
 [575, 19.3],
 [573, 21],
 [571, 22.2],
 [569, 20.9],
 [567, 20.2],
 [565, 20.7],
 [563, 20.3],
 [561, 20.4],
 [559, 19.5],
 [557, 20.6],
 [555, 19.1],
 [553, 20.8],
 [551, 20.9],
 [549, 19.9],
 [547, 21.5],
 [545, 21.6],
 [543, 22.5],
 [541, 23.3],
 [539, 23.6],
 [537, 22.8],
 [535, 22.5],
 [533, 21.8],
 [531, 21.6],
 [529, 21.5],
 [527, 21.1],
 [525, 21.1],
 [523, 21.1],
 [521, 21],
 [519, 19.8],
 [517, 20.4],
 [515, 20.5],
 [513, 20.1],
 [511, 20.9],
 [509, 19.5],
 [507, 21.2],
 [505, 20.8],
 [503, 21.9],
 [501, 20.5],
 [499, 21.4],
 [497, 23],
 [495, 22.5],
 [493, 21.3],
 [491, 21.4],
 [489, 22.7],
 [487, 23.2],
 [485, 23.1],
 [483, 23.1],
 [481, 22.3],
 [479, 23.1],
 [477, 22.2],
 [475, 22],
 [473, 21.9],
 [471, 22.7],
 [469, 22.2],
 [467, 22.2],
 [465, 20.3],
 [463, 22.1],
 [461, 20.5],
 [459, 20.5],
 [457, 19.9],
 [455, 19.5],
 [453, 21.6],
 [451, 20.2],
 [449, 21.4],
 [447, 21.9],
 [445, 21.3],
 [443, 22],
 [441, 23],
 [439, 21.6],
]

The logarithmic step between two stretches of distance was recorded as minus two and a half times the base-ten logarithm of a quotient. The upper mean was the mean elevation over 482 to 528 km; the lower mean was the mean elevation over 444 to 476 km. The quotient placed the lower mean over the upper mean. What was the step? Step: 0.01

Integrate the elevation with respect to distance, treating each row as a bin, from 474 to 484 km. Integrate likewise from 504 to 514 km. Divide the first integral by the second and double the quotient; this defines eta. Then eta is 2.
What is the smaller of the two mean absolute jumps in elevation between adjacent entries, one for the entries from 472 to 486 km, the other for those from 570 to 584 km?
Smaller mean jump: 0.47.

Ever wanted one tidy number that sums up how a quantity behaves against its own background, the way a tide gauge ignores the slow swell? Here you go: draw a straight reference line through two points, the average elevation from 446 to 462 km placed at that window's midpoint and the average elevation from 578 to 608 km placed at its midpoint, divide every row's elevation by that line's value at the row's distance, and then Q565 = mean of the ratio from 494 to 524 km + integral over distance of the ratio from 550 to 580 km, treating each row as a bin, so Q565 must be 29.3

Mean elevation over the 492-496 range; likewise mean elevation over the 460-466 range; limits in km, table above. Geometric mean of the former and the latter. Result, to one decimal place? 21.4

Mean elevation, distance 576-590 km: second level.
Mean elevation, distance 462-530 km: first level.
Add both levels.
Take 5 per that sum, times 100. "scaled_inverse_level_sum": 11.92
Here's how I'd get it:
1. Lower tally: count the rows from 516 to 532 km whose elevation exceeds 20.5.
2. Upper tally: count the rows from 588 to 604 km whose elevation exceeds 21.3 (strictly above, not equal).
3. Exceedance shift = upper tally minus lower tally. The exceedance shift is 1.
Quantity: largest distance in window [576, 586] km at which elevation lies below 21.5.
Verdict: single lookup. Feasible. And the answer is 585 km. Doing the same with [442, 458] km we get 457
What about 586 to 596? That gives 589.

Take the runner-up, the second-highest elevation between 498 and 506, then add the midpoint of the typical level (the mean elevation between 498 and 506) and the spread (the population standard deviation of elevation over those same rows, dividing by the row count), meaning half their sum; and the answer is 32.2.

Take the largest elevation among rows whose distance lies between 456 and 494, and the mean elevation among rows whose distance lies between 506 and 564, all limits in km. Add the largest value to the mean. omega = 44.3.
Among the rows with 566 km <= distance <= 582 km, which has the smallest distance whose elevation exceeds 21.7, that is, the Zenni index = 571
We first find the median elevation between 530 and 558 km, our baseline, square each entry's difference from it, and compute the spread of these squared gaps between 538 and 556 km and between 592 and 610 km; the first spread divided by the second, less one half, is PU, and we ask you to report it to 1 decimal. 1.0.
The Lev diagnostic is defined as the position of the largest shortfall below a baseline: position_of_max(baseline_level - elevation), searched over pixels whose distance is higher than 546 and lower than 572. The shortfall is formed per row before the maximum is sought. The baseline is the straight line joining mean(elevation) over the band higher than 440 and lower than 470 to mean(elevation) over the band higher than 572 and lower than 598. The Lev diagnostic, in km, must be 555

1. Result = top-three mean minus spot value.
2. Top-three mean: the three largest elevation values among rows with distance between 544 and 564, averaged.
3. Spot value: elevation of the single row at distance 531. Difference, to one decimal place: -0.3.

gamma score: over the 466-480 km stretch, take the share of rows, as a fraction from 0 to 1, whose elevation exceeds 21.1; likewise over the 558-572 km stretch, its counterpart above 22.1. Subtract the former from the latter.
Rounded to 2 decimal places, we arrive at -0.86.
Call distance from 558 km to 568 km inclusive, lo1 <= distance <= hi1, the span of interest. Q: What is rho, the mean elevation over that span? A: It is 20.2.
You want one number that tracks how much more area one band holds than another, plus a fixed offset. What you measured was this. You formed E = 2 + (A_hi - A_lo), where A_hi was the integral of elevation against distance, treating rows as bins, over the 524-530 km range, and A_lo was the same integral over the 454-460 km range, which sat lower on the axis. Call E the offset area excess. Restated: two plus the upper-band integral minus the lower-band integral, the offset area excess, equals 10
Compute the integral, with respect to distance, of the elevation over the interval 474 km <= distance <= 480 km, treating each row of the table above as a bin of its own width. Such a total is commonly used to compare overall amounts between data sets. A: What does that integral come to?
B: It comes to 135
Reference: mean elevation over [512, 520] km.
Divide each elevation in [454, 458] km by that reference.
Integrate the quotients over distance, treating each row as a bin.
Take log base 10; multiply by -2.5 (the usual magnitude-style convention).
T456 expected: -1.48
